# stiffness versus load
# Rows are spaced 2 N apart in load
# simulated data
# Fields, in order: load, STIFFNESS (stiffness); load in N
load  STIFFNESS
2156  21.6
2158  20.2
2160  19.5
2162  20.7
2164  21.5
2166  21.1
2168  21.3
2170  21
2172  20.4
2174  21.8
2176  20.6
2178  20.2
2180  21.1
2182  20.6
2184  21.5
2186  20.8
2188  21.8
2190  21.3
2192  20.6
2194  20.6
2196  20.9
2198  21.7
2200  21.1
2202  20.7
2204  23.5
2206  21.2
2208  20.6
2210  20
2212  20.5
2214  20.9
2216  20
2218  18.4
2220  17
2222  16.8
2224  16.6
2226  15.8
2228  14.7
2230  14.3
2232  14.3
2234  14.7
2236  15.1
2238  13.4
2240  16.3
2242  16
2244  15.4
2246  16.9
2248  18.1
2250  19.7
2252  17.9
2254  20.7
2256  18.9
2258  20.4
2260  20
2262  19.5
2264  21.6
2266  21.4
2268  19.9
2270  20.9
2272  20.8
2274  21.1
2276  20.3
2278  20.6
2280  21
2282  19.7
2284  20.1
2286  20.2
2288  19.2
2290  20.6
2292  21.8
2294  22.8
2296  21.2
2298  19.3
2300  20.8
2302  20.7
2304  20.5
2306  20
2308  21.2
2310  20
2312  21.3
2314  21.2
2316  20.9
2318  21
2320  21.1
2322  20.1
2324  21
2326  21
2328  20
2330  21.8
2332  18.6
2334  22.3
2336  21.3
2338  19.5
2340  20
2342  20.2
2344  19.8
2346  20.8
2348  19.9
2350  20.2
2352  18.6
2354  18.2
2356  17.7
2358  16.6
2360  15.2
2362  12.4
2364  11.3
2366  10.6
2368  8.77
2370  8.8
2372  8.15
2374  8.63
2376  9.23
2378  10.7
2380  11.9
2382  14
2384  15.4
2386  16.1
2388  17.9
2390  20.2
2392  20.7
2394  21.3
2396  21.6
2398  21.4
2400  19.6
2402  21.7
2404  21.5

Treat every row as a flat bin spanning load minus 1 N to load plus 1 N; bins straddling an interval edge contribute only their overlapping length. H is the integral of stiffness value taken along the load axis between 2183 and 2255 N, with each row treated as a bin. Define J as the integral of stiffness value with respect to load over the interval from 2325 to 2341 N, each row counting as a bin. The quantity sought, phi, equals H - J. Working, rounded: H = 1340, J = 329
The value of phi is 1011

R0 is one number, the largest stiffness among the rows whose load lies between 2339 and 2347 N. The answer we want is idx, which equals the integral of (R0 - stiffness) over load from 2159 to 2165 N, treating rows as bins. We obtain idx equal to 1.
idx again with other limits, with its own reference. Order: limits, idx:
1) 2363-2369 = 63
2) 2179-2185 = -2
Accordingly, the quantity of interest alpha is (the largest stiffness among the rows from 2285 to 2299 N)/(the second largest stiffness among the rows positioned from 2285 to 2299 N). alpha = 1.046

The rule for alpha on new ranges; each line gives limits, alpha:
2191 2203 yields 1.028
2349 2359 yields 1.086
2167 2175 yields 1.023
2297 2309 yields 1.019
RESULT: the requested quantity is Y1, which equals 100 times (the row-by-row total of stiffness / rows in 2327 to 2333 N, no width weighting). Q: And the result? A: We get 6040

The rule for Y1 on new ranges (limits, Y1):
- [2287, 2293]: 6160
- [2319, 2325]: 6220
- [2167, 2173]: 6270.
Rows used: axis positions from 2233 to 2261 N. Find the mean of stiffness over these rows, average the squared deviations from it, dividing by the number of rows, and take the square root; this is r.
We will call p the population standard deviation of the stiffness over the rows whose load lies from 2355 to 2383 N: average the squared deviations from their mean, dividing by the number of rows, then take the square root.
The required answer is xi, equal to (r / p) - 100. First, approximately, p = 3.0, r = 2.3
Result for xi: -99.2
